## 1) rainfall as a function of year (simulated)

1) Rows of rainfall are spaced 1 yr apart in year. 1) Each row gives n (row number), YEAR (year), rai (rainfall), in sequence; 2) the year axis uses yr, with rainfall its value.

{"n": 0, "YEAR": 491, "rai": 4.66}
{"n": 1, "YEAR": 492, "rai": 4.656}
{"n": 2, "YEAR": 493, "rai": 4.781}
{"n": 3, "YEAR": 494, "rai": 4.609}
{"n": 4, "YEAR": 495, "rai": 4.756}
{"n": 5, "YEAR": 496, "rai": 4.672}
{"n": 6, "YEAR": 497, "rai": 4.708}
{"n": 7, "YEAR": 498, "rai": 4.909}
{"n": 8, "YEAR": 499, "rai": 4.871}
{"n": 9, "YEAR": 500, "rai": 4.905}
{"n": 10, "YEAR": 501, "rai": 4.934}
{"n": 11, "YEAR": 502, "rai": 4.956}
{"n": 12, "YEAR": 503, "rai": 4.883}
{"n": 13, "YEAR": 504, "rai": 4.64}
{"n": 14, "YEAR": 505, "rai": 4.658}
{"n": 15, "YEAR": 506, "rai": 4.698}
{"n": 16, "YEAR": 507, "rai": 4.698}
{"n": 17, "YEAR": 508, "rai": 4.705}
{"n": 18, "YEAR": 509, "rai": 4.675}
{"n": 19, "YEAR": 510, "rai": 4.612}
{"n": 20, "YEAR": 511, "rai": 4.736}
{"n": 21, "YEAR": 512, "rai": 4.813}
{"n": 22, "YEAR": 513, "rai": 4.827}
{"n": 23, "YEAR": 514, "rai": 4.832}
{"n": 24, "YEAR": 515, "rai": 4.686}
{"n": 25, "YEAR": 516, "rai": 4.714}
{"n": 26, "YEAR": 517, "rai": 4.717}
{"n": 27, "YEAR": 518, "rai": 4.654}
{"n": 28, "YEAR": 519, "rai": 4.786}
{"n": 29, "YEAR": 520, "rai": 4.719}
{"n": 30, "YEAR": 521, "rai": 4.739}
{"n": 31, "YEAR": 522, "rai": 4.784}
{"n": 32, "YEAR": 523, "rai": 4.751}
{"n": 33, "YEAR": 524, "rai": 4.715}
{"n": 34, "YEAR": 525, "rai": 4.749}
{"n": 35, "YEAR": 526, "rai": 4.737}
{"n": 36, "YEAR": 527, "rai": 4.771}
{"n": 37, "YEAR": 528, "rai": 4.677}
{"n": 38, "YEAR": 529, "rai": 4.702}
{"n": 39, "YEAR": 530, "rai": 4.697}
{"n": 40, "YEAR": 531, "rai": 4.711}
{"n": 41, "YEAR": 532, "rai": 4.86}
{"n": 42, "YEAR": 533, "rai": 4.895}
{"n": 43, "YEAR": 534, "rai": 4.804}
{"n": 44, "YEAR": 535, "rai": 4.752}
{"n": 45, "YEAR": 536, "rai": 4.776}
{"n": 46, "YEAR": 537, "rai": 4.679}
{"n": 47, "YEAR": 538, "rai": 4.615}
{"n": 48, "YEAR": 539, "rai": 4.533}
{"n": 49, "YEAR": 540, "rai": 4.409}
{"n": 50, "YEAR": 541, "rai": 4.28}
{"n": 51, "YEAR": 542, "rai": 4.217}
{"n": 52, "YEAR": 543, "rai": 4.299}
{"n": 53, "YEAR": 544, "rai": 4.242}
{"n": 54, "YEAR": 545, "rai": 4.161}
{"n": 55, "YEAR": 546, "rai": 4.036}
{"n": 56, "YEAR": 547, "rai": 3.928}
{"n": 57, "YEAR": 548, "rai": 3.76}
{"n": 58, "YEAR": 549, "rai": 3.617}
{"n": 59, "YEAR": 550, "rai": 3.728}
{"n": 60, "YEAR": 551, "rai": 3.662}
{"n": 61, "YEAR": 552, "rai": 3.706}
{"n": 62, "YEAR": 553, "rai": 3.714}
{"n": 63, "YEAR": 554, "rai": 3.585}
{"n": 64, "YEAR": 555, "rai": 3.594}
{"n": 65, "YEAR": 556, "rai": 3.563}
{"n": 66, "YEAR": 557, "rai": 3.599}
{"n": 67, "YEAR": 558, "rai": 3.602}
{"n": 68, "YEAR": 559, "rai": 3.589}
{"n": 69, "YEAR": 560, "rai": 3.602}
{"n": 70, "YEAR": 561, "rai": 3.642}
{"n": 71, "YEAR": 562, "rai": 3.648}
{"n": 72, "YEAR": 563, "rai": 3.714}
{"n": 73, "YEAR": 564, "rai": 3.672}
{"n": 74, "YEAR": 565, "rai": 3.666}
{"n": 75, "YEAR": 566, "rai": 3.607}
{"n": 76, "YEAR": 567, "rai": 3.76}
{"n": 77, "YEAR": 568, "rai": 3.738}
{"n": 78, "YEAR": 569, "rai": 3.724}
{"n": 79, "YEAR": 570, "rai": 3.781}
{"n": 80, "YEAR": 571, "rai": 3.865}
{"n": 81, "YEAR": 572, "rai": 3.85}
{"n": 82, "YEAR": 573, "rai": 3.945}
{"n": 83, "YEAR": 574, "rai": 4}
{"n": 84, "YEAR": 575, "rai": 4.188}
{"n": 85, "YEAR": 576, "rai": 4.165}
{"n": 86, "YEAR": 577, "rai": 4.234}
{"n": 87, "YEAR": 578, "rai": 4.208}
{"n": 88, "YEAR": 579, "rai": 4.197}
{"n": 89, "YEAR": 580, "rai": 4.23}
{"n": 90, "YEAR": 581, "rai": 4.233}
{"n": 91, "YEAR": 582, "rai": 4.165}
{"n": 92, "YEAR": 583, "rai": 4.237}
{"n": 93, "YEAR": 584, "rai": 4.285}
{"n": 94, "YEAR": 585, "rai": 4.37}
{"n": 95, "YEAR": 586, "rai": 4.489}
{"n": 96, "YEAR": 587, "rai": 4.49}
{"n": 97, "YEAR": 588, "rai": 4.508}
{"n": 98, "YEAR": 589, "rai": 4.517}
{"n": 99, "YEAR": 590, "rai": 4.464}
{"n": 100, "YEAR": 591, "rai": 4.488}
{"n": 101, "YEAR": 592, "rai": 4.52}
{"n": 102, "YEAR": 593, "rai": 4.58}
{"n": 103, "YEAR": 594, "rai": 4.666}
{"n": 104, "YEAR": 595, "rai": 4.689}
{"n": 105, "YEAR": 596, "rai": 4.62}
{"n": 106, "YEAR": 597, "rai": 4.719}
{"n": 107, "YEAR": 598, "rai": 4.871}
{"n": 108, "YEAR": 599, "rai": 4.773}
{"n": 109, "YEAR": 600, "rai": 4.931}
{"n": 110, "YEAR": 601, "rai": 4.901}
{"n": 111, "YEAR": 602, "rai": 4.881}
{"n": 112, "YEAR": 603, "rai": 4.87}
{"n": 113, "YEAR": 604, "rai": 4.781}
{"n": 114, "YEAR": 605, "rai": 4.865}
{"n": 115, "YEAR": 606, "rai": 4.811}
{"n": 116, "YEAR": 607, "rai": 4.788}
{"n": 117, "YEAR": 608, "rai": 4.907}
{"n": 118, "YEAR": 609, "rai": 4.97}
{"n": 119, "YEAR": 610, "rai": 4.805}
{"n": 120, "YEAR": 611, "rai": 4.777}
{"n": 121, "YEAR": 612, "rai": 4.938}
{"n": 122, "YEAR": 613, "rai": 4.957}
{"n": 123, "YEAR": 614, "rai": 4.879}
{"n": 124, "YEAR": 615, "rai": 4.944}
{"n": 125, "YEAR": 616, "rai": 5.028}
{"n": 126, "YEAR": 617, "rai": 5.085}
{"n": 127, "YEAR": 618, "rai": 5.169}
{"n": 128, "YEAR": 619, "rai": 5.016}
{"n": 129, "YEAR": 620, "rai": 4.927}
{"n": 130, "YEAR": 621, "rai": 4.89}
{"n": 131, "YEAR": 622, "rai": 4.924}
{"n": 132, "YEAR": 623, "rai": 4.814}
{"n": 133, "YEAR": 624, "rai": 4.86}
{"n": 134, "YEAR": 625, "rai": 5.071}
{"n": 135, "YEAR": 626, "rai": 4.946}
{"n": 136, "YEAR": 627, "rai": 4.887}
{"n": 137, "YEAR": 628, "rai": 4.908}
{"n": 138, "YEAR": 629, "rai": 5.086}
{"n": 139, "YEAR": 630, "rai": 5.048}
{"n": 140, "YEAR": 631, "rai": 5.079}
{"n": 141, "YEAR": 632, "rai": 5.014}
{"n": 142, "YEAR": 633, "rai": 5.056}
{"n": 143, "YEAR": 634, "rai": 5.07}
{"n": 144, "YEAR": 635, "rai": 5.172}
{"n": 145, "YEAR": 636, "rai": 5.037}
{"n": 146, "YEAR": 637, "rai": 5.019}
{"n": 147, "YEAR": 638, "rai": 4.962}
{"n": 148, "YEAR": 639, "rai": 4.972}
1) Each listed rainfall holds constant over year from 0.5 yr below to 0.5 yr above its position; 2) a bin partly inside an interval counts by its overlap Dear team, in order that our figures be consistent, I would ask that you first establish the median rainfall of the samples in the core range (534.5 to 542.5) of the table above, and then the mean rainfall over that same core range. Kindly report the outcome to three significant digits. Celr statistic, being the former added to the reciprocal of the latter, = 4.79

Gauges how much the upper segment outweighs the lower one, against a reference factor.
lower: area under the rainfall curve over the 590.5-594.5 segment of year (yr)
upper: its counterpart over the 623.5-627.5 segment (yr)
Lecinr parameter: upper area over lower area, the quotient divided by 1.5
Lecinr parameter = 0.72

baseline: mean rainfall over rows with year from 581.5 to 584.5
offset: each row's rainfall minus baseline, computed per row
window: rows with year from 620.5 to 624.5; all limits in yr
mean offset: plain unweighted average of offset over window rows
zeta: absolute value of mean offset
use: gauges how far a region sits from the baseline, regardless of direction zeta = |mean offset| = 0.64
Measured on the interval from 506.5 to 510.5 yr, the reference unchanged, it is 0.44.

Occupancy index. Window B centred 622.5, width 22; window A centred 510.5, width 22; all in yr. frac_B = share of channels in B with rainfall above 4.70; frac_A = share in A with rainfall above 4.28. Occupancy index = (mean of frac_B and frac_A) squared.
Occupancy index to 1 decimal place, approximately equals 1.0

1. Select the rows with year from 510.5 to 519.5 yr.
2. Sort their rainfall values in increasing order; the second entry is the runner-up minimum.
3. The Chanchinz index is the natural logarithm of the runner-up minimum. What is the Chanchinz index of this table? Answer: 1.54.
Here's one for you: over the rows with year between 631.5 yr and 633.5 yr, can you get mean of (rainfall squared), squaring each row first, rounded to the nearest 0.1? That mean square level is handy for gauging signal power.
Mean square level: 25.4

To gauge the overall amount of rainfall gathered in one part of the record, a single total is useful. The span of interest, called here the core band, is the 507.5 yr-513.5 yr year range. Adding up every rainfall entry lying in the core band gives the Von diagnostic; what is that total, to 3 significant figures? 28.4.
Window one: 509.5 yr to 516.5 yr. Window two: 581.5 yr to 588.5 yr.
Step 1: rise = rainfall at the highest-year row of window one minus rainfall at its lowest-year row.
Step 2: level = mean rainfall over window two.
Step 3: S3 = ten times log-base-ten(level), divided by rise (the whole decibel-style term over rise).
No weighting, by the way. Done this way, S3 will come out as 63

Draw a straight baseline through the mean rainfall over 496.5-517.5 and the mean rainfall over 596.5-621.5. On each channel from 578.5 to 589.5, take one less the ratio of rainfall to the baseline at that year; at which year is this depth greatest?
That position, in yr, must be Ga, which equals 582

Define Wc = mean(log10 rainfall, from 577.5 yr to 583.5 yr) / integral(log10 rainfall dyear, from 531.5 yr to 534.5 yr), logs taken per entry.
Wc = 0.30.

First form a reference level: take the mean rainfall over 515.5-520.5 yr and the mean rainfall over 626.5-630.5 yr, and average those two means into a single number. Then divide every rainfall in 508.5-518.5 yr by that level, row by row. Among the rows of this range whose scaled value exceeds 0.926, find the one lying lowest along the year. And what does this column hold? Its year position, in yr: 509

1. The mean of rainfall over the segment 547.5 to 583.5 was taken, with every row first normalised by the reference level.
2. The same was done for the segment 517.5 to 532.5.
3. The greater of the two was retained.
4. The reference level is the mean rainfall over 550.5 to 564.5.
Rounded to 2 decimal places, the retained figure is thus 1.30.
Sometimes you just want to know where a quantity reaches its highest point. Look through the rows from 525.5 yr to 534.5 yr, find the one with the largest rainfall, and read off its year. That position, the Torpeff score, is 533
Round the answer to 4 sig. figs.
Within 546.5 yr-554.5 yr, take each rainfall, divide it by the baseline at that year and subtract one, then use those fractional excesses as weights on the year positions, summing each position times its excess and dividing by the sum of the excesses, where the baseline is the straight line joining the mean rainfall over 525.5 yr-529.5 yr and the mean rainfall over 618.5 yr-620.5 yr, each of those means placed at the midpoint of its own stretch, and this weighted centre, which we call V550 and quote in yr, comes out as 550.7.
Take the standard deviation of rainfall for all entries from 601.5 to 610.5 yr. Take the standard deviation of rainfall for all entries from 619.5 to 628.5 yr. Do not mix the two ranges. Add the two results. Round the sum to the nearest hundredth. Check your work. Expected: 0.13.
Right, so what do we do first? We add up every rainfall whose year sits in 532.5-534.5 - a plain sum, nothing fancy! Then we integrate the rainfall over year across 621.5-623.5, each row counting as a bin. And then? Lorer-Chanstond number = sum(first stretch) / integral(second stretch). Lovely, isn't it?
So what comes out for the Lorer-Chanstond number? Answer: 1.00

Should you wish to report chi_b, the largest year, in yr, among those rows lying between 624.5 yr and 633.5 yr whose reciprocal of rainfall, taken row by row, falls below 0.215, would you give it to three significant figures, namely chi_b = 633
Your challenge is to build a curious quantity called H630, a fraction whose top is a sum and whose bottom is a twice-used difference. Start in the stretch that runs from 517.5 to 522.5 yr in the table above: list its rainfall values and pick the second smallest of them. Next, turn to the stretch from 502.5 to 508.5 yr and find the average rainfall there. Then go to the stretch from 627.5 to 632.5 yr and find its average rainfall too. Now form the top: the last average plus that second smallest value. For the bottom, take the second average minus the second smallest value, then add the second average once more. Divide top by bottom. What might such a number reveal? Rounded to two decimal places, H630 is 2.07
